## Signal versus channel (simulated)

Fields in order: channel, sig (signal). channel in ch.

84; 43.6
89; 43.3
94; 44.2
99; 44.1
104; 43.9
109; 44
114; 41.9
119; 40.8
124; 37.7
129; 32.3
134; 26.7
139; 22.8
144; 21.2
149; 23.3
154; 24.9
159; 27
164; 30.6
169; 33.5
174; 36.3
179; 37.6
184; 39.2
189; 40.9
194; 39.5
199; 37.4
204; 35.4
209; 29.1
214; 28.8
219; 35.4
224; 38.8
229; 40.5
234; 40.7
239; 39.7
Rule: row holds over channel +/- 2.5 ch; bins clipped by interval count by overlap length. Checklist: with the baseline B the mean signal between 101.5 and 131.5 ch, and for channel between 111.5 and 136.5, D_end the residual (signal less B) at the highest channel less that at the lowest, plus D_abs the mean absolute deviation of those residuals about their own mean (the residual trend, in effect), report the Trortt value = -10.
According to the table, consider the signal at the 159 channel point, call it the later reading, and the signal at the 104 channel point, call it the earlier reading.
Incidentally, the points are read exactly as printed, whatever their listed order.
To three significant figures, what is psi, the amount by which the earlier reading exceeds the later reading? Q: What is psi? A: 16.9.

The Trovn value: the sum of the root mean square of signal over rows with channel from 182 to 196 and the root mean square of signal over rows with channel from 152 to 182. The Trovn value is 72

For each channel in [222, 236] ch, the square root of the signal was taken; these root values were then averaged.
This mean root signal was 6.3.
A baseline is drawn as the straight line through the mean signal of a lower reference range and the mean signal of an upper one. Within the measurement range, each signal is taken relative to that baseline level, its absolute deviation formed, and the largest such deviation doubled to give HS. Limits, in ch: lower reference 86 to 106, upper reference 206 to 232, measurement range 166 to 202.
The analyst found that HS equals 10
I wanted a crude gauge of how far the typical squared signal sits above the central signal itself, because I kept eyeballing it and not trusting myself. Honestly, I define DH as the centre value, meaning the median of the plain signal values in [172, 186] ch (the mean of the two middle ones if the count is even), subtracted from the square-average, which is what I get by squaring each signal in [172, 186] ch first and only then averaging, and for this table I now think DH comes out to 1385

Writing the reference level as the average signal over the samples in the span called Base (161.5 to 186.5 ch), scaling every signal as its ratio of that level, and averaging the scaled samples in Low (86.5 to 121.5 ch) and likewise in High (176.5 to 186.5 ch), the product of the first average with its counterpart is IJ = 1.32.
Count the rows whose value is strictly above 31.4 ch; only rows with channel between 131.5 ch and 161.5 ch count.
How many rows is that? 0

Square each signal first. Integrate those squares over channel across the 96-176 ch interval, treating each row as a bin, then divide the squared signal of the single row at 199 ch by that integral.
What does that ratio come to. 0.0150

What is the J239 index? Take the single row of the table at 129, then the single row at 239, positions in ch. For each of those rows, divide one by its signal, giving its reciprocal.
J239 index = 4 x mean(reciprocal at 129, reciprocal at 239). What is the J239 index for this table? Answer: 0.112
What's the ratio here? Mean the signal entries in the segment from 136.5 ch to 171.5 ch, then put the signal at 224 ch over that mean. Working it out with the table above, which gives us 1.5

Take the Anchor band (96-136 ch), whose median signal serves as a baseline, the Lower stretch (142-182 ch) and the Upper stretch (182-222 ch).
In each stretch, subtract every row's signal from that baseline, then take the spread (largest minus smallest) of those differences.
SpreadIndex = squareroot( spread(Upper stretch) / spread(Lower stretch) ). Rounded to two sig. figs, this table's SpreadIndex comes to 0.86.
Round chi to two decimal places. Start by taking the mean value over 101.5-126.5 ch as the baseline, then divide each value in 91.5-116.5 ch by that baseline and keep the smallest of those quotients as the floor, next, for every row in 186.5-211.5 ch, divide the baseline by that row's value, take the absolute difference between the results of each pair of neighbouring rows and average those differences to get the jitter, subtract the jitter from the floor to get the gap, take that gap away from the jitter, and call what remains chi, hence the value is -0.80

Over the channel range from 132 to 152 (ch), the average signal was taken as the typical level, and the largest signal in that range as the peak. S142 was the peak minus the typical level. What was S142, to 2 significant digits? 3.2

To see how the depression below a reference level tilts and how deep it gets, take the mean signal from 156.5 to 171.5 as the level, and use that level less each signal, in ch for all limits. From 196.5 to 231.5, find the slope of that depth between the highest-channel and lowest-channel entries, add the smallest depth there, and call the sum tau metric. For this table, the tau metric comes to -10.2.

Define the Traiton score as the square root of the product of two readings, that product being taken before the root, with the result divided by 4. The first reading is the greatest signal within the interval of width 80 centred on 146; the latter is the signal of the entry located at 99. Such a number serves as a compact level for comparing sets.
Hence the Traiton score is 11.0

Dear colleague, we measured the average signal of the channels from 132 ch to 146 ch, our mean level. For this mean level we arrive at 24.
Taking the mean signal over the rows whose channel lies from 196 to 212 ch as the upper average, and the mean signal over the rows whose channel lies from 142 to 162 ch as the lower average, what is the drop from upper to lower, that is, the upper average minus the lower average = 10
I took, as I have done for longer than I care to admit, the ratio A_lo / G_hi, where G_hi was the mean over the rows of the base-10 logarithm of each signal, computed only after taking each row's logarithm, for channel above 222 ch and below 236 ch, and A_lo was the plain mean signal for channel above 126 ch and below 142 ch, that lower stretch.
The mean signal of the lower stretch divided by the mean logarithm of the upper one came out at 17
